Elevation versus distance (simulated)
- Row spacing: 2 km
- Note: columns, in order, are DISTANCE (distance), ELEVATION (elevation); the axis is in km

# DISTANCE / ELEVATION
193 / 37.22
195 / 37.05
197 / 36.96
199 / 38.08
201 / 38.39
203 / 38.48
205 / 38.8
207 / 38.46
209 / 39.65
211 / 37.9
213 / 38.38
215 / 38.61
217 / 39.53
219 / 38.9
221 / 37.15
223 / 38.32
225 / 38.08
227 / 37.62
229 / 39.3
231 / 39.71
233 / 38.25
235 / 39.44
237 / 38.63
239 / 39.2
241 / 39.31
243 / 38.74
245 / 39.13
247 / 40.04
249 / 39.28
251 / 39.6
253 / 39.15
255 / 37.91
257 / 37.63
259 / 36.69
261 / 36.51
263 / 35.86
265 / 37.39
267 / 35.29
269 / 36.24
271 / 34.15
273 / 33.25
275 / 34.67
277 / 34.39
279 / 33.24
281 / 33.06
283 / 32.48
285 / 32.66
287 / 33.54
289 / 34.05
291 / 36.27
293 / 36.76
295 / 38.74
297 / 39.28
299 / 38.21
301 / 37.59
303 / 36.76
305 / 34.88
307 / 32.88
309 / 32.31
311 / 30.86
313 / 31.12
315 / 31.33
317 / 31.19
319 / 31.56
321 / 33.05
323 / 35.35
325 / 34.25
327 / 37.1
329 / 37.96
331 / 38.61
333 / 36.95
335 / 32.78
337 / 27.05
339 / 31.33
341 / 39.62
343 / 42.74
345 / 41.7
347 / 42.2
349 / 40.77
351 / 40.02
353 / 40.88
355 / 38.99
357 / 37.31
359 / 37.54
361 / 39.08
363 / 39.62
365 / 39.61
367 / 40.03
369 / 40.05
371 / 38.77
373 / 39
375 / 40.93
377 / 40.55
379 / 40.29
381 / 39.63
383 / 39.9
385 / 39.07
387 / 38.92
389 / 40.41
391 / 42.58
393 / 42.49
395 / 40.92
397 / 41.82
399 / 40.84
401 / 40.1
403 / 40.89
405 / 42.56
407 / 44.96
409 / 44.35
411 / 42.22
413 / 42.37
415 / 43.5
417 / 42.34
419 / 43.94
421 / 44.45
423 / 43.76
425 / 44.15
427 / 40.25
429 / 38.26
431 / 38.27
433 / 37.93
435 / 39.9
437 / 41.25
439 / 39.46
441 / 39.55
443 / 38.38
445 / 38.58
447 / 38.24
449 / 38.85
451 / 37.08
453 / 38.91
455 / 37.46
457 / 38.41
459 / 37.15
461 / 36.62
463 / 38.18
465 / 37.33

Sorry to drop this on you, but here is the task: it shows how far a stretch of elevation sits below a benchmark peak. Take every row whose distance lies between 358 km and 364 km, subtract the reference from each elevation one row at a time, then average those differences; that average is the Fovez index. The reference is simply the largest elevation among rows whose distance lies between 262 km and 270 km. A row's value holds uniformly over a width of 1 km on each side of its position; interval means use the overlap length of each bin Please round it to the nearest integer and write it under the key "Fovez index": 1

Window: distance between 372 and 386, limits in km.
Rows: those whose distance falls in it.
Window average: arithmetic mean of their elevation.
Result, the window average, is 39.9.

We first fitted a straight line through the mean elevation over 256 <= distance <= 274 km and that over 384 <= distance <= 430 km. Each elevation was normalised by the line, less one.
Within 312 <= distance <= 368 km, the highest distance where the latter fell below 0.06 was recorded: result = 367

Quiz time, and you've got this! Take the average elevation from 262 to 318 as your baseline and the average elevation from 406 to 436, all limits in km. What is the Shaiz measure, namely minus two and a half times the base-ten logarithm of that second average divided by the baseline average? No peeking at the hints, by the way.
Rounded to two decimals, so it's -0.21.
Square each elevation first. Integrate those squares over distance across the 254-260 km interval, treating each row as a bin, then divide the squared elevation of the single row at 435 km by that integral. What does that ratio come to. 0.19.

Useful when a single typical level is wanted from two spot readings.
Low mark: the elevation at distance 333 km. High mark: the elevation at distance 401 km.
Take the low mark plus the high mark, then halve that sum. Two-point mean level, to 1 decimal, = 38.5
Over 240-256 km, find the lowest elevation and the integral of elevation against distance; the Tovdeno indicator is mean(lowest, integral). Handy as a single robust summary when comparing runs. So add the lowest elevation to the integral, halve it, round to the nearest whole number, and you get 332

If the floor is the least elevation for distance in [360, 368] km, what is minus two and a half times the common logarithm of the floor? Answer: -3.98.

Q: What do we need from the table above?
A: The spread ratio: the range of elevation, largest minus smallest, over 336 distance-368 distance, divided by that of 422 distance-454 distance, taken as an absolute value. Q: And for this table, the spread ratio 2.2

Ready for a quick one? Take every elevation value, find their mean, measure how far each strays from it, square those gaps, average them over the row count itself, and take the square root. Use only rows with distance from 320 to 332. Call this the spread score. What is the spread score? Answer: 2.00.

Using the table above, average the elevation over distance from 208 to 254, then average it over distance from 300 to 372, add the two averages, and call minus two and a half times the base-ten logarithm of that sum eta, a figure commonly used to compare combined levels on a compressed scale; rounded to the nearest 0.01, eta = -4.69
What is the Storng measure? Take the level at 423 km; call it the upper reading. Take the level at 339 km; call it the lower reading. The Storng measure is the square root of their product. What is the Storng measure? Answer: 37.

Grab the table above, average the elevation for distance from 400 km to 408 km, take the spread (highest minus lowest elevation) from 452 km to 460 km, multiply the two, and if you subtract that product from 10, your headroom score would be -64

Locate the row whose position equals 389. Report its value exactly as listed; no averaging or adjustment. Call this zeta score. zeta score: 40.41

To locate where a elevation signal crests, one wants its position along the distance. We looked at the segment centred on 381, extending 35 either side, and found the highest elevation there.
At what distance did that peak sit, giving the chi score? 407 km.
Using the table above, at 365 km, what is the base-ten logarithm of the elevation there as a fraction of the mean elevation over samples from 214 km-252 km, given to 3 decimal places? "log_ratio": 0.008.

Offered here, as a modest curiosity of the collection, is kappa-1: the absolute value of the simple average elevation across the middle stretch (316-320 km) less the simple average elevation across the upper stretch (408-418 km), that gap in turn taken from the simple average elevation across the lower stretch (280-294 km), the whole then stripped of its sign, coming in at 22.5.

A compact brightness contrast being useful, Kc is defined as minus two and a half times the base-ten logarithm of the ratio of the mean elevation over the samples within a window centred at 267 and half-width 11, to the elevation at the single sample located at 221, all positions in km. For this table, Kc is 0.045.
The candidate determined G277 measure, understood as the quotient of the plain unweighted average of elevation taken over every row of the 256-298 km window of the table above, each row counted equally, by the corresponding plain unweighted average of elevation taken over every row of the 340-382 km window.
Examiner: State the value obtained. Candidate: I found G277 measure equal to 0.88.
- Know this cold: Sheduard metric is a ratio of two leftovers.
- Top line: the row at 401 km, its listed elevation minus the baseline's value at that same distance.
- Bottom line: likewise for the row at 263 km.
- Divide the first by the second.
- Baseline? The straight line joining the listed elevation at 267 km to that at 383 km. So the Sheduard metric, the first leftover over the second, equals -0.7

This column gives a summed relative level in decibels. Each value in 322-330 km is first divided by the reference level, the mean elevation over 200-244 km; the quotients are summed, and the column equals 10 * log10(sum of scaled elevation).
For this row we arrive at 5.7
